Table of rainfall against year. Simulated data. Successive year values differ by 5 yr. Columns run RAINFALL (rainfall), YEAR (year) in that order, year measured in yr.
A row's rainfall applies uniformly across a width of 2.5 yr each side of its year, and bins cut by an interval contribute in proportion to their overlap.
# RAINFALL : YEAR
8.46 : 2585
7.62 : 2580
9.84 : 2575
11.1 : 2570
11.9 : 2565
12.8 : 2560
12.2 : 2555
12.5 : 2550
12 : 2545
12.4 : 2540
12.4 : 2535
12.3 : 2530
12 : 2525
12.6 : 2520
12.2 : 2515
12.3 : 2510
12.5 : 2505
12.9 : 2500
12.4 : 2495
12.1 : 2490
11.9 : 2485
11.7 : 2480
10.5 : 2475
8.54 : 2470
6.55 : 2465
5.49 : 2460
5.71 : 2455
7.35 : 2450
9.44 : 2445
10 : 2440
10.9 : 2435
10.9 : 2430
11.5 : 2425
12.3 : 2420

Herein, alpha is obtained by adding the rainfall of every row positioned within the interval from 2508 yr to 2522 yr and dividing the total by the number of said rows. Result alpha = 12.4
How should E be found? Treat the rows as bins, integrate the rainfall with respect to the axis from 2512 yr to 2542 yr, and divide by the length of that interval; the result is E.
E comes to 12.3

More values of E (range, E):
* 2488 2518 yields 12.4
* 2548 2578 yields 11.6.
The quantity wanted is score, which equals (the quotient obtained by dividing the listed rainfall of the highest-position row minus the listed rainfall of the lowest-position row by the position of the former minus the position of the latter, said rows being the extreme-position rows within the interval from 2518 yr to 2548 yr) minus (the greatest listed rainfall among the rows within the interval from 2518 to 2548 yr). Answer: -12.6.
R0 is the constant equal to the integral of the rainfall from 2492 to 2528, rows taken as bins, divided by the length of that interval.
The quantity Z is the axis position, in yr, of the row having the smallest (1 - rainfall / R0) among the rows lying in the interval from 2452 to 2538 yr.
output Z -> 2500 yr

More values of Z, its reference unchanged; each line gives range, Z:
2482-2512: 2500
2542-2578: 2560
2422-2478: 2425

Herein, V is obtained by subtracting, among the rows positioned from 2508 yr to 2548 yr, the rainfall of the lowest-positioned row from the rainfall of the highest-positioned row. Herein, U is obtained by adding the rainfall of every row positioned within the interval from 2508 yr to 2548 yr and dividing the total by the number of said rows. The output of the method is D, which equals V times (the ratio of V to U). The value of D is 0.0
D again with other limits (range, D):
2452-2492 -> 4.5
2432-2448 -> 0.2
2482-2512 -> 0.0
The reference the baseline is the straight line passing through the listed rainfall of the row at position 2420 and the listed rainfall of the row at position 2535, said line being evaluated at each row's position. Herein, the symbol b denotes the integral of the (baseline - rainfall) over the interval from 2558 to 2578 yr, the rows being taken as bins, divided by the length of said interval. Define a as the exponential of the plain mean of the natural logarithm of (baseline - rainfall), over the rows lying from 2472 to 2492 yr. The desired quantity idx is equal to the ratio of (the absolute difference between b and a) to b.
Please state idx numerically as 0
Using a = 0.6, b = 1.15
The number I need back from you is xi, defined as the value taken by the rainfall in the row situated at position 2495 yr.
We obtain 12.4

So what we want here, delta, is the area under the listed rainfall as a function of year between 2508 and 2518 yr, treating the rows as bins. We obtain 123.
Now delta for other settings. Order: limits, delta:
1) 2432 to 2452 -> 190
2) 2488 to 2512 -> 299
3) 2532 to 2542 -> 124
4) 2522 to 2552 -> 368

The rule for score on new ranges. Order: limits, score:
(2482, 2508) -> -12.9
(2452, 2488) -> -11.7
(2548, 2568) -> -12.8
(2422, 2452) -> -11.7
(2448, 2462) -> -7.5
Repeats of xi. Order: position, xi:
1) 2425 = 11.5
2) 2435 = 10.9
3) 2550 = 12.5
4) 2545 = 12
